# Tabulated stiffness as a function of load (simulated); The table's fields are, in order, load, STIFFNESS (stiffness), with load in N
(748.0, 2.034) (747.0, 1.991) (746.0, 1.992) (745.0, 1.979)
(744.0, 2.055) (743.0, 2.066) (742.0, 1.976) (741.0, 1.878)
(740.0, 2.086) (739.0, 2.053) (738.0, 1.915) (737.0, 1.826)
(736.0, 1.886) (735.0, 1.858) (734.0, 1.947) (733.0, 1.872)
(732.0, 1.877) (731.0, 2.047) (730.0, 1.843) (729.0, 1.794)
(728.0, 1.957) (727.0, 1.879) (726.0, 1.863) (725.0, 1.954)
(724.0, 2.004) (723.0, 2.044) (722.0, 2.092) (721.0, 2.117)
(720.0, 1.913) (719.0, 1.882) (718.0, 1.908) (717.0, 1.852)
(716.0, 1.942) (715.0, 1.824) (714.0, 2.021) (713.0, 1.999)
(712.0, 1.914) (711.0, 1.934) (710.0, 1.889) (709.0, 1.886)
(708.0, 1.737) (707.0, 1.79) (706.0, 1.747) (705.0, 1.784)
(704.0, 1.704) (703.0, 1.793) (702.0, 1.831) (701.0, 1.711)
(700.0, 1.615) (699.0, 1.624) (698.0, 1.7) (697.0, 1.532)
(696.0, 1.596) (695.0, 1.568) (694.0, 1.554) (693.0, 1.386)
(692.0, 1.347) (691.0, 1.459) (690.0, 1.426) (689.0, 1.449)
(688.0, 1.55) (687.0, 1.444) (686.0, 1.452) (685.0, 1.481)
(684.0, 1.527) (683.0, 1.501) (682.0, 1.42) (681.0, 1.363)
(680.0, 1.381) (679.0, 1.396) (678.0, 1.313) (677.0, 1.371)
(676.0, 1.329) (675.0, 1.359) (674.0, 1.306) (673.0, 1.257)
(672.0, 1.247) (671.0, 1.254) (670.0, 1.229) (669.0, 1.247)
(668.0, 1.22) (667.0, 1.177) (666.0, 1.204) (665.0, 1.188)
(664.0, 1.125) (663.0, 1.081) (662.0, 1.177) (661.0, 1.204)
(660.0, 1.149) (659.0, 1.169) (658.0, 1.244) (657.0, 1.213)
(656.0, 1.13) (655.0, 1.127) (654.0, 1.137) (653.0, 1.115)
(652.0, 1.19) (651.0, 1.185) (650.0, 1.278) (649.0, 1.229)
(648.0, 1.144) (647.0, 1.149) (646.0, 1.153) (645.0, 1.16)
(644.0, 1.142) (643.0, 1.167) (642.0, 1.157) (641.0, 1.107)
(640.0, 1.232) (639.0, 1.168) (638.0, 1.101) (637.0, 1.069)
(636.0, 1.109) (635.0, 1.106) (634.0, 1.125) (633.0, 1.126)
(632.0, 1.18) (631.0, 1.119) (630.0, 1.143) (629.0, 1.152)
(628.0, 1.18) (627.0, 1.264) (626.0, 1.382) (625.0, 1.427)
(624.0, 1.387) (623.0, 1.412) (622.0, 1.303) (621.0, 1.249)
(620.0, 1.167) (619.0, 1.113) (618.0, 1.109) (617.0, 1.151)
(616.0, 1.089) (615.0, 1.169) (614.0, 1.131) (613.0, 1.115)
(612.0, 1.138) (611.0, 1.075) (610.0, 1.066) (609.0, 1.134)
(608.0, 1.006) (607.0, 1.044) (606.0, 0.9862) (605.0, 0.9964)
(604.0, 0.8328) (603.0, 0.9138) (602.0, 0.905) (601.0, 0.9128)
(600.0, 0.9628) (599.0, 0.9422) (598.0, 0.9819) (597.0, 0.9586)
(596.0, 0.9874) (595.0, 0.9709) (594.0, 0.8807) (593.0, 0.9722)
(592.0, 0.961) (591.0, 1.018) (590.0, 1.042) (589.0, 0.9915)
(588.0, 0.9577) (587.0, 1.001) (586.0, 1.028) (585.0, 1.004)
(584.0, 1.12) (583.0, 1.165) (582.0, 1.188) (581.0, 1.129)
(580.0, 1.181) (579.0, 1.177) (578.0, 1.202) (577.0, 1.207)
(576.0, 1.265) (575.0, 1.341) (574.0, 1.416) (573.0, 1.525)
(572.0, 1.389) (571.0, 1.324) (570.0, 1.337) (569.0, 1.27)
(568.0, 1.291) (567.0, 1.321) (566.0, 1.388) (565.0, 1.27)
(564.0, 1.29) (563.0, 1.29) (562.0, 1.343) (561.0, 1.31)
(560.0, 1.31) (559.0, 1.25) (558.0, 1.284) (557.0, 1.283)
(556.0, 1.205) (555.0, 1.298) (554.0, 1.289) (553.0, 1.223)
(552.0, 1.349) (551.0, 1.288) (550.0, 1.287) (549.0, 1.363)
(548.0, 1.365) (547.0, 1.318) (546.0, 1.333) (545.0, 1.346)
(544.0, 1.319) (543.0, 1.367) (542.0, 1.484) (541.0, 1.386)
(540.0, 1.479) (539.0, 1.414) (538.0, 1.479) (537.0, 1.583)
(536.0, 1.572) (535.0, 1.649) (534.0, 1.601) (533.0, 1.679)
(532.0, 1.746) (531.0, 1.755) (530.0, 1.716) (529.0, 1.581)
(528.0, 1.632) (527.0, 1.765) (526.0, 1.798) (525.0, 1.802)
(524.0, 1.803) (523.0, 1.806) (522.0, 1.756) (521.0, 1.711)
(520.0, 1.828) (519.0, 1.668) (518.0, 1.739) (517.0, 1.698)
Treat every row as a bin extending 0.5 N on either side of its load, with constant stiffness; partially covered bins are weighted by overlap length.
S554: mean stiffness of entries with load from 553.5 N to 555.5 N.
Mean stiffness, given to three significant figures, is 1.29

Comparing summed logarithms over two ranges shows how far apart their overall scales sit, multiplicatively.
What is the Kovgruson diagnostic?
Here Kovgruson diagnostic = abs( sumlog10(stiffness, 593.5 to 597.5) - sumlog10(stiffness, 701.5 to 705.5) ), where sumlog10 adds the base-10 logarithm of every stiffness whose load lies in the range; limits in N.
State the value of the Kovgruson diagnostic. 1.1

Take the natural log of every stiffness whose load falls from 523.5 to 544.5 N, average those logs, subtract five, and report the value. -4.53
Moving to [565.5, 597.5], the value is -4.86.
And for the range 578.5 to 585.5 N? -4.87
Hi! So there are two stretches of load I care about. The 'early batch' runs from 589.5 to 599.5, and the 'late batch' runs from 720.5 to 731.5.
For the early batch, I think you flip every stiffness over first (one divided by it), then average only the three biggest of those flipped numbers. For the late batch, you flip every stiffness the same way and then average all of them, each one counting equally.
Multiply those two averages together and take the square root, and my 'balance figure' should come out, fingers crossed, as 0.74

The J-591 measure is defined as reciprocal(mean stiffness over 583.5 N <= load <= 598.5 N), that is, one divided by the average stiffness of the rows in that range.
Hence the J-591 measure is 1.01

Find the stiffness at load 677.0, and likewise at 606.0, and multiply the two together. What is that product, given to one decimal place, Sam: 1.4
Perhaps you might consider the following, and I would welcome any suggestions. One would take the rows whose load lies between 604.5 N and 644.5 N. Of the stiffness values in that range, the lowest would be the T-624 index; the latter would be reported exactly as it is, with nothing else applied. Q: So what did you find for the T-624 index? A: 0.9862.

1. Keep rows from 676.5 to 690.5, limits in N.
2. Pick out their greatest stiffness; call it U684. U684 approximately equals 1.55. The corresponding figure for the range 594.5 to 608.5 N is 1.044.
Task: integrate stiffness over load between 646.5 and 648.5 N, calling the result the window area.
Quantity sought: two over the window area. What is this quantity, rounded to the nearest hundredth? 0.87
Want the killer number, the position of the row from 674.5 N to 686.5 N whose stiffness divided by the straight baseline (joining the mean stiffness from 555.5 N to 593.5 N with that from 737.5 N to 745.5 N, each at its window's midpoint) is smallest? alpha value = 678.0 N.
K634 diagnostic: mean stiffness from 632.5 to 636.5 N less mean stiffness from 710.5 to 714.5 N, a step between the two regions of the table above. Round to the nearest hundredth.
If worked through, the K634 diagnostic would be -0.85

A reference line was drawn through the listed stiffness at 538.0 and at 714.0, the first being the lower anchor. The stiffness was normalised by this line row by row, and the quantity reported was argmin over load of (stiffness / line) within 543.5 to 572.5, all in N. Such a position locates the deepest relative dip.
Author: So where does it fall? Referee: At 556.0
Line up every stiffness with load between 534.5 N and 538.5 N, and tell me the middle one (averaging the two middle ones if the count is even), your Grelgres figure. 1.58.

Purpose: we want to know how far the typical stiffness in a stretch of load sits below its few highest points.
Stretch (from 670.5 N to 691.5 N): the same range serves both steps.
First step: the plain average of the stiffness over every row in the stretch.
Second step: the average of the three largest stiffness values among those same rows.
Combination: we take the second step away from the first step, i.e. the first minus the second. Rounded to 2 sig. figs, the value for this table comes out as -0.13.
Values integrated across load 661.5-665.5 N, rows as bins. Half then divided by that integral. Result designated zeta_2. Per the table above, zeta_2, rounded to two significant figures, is 0.11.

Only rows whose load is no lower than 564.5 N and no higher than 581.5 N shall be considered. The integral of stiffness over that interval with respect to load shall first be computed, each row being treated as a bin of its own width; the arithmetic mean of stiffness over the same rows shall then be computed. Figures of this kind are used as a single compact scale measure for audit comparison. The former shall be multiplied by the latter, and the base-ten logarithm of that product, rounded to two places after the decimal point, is 1.46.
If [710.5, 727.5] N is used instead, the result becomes 1.81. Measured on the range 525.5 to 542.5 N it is 1.64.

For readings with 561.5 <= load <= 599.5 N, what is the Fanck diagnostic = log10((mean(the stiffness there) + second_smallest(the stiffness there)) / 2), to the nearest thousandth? 0.022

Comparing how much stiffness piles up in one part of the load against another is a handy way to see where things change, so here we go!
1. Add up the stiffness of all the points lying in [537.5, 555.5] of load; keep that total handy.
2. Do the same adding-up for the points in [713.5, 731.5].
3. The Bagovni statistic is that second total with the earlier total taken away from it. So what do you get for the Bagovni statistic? 10.5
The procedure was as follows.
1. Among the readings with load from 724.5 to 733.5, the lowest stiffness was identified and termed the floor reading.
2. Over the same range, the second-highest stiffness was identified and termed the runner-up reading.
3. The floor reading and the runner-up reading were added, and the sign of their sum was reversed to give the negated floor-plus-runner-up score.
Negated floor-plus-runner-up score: -3.8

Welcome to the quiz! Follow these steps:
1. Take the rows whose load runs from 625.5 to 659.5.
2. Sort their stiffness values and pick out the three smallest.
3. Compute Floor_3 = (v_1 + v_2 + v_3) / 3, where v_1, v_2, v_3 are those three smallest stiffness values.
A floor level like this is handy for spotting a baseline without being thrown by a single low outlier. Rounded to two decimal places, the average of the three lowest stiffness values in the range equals 1.09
